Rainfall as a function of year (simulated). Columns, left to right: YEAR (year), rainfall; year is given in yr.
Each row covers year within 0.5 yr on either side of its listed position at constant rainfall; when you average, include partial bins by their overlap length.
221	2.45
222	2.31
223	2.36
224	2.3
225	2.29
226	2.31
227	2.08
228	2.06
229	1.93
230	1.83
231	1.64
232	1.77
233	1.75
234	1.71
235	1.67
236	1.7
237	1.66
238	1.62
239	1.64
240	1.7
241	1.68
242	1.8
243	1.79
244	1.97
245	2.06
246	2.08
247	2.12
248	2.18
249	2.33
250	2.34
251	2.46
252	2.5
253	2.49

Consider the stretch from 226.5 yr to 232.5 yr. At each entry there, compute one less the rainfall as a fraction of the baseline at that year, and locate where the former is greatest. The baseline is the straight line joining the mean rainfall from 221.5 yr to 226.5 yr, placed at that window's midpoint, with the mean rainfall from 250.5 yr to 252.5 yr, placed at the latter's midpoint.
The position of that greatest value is 231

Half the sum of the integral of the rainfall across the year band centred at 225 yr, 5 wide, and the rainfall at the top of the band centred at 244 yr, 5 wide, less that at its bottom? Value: 5.8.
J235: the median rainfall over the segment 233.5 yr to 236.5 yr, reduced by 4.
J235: -2.30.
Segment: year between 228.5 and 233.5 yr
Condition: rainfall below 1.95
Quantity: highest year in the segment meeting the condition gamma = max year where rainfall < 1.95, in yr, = 233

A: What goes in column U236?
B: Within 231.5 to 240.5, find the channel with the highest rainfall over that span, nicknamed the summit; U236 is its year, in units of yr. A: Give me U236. 232 yr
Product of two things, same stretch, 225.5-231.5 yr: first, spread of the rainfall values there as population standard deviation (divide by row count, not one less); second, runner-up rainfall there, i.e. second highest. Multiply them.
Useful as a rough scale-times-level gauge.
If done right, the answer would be 0.44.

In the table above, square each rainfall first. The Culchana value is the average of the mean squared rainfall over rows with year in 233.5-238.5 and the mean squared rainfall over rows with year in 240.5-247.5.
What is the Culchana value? 3.3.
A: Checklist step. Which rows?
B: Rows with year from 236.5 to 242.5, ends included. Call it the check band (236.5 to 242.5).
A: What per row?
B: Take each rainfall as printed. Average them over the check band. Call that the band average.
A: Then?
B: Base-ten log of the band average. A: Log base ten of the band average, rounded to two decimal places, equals 0.23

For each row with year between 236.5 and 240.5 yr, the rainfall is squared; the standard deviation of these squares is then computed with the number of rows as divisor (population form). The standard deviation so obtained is 0.10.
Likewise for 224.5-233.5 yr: 0.90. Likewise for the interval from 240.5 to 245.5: 0.51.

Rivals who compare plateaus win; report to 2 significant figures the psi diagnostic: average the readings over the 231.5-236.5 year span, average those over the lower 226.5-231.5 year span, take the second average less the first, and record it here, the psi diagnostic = 0.19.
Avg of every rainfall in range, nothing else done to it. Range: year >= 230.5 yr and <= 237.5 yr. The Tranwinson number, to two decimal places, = 1.70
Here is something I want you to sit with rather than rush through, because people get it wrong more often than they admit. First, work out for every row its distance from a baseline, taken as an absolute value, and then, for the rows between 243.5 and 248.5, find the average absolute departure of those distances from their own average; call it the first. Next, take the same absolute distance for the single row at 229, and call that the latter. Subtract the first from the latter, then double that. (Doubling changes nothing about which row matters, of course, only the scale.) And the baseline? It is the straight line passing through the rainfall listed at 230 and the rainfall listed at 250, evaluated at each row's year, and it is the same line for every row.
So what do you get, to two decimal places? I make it 0.20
